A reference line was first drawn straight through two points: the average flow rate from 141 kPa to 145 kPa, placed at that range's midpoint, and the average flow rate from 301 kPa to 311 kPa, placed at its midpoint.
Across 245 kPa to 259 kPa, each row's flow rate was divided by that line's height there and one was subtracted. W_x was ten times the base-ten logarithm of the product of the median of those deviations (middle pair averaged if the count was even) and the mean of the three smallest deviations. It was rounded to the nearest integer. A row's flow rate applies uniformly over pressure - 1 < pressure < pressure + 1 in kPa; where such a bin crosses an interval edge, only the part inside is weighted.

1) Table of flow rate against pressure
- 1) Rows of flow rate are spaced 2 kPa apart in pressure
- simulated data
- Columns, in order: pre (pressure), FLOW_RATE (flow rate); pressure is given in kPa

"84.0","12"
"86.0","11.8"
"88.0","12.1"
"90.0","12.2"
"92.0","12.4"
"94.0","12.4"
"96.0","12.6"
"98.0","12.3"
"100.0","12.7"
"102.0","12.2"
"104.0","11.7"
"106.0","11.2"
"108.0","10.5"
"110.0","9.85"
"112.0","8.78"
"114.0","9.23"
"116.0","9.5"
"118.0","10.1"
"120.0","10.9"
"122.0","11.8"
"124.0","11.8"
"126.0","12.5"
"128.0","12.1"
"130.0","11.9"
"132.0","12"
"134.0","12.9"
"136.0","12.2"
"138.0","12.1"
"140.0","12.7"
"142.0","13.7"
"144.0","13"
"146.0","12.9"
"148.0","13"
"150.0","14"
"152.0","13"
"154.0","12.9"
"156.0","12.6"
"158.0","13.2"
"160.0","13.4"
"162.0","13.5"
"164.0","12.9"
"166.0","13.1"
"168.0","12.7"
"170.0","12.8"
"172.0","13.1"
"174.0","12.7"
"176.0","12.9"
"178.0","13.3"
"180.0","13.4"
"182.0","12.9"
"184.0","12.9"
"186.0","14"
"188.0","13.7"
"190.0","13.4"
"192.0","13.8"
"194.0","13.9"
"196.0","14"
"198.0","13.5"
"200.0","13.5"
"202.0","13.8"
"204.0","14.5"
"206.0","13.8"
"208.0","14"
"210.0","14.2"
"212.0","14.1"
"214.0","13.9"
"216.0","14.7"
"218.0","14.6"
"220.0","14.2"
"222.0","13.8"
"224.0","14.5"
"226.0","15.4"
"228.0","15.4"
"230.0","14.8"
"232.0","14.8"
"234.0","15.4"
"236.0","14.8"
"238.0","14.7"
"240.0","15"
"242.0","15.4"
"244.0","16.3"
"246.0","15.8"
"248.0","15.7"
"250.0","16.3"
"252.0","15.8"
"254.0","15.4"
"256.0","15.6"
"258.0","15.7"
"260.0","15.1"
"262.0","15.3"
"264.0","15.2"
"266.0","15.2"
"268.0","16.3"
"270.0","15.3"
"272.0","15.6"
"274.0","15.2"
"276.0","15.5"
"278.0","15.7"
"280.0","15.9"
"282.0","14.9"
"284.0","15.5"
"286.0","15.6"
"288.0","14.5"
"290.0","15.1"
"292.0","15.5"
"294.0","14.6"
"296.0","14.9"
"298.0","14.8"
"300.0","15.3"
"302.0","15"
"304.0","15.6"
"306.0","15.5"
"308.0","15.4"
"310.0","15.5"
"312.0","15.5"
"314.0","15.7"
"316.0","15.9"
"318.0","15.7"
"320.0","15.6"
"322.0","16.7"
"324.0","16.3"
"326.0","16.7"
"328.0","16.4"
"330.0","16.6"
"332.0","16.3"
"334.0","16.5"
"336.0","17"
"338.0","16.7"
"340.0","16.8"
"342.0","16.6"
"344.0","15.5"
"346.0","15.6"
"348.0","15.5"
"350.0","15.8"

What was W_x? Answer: -24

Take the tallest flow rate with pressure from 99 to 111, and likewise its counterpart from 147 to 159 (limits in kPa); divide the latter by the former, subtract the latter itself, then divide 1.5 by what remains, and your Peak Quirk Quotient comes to -0.116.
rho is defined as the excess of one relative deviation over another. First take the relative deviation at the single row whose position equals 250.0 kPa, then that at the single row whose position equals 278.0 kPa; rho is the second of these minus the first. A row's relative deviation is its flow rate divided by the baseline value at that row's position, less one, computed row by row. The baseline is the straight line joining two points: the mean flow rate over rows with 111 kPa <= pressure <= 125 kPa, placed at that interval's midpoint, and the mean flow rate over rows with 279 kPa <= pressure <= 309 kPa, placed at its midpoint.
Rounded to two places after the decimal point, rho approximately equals -0.10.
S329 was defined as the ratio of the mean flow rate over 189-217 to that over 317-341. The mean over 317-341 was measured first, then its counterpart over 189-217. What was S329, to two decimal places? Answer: 0.85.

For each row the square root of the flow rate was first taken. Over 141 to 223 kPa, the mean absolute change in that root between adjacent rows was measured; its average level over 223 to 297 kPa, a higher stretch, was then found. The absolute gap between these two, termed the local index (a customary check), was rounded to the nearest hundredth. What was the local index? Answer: 3.87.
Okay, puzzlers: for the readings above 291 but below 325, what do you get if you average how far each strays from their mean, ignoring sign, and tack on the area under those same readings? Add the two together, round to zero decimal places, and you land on 527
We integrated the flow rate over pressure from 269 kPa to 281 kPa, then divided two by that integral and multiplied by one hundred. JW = 1.1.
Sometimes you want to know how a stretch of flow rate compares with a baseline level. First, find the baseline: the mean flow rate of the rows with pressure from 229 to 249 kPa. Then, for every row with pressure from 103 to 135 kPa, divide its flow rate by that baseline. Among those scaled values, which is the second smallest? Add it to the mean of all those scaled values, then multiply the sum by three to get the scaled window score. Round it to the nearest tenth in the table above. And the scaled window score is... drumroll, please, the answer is 4.0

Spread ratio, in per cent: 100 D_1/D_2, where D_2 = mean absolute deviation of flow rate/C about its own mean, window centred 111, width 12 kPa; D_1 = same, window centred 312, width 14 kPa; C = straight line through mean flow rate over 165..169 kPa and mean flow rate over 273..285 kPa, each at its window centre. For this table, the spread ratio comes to 8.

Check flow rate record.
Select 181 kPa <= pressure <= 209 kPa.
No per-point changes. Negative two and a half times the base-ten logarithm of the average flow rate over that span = -2.84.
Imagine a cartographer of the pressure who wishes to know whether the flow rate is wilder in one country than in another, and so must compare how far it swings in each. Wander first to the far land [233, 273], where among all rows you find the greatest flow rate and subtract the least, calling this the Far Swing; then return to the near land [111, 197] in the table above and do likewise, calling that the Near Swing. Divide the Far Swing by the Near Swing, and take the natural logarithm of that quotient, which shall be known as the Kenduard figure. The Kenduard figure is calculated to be -1.2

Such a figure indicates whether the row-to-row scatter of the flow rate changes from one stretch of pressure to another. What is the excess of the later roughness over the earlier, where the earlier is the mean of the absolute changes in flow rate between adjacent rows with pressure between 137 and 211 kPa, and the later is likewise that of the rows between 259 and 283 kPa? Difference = 0.05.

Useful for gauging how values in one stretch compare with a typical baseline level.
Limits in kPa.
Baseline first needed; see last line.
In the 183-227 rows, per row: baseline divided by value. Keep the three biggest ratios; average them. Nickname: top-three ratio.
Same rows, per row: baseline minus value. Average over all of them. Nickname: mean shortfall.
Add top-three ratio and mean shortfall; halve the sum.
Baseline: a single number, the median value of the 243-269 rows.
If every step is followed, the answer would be 1.4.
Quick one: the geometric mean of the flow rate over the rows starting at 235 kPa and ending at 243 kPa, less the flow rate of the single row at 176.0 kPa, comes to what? 2.1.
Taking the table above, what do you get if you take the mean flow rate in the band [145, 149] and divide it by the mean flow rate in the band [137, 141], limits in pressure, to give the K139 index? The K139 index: 1.044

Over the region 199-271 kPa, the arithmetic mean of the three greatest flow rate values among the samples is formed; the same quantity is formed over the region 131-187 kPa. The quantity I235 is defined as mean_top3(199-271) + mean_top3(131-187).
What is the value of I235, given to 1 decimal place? 30.2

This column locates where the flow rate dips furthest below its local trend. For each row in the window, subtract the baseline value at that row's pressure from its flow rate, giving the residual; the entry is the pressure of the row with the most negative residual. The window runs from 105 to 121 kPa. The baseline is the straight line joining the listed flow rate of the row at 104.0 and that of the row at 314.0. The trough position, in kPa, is 112.0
